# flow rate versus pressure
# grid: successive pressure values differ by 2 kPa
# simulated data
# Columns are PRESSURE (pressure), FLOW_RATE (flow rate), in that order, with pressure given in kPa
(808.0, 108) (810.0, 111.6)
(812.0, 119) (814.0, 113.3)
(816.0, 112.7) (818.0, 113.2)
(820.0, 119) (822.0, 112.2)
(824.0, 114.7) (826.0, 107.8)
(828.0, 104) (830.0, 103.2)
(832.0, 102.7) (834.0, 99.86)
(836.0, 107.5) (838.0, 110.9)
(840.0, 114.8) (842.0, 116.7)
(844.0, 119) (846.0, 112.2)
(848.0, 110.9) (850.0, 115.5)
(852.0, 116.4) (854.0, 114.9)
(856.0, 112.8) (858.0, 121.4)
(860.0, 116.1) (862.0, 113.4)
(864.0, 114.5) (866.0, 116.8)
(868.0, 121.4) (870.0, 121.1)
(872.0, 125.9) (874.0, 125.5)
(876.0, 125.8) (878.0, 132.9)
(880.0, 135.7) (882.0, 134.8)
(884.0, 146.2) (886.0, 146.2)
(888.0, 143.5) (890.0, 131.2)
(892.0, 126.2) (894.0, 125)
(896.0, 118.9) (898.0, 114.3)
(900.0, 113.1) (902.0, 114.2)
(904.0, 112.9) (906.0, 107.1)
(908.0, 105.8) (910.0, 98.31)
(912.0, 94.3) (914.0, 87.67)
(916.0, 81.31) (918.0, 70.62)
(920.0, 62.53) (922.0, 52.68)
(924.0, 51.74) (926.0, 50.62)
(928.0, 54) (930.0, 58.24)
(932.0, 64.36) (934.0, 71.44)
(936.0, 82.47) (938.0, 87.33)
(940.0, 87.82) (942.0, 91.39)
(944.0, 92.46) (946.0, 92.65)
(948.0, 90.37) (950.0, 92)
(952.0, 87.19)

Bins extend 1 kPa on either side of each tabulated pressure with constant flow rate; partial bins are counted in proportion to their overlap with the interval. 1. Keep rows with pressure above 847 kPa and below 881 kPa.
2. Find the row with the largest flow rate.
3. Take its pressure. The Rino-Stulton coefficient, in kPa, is 880.0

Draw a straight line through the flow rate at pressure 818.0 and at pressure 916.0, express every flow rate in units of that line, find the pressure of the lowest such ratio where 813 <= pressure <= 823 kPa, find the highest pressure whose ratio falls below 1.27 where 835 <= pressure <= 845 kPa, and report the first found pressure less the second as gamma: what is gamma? -30 kPa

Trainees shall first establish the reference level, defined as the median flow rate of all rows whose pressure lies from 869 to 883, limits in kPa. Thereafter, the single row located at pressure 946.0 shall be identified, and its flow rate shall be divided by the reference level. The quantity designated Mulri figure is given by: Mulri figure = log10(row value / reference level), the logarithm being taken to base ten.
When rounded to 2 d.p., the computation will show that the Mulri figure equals -0.13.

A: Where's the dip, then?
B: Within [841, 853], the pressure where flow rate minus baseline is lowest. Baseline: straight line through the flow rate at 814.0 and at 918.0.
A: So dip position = 848.0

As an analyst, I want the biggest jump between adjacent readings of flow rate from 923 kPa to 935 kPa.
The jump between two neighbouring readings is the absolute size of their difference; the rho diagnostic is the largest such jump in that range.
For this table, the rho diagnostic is 7.1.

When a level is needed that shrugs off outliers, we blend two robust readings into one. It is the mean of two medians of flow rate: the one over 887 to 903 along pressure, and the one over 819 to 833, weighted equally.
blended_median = 115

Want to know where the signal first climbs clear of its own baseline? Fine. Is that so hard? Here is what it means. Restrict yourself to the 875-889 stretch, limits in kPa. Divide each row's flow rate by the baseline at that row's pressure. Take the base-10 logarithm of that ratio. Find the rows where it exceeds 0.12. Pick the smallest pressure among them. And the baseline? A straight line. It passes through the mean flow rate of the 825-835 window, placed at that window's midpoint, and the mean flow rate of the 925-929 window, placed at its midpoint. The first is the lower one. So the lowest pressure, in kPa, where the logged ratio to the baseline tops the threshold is 876.0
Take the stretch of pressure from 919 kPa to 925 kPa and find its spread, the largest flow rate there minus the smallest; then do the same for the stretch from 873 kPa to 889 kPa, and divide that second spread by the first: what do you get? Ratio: 1.9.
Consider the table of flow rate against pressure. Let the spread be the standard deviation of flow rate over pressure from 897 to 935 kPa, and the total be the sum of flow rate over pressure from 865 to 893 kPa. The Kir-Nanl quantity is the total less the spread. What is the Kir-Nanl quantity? 1809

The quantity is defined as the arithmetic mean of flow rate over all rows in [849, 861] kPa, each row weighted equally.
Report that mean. 116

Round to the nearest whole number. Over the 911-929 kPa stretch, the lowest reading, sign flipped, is -51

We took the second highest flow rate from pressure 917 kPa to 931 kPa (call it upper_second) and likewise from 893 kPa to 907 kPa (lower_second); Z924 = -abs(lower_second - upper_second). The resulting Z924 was -56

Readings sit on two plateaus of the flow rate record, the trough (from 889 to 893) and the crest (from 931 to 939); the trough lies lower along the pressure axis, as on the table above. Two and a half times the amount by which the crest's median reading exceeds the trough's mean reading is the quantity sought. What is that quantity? -129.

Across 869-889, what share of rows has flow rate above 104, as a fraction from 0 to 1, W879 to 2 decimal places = 1.00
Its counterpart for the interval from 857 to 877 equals 1.00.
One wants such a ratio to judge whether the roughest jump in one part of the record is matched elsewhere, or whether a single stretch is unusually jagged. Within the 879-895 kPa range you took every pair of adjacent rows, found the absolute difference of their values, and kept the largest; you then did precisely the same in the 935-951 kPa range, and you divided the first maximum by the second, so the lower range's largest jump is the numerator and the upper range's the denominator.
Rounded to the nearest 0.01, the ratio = 2.53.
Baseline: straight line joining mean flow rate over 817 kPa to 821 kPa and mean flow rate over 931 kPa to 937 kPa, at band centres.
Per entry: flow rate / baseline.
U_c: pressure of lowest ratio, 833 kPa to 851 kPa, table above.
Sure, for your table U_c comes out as 834.0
